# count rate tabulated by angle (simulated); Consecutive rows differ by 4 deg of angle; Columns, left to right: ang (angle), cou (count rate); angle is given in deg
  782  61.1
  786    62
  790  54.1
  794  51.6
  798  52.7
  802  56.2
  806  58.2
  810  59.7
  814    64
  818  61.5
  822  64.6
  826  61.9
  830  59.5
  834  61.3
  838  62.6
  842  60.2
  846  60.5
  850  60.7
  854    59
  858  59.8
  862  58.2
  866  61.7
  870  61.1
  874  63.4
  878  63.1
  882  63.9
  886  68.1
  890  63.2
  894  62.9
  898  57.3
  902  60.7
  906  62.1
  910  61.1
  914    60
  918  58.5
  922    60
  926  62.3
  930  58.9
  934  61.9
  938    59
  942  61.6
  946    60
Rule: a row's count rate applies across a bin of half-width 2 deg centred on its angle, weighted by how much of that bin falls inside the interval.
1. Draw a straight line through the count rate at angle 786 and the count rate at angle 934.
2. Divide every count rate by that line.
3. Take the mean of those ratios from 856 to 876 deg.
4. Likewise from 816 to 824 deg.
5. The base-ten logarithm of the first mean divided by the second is -0.015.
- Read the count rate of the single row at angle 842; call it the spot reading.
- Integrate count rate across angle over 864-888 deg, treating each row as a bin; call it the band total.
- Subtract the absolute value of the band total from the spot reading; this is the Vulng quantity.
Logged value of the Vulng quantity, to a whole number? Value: -1465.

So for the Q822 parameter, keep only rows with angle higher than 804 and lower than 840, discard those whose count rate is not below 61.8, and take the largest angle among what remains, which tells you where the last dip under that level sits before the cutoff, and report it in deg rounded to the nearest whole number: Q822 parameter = 834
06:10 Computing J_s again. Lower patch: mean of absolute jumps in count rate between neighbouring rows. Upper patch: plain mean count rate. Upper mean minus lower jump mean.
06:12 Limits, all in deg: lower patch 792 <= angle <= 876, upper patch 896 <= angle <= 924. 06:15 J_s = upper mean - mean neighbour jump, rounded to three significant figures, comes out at 58.0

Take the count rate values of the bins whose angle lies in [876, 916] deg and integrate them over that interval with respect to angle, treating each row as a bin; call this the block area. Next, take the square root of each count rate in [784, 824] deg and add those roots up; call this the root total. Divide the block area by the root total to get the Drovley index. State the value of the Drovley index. 32.6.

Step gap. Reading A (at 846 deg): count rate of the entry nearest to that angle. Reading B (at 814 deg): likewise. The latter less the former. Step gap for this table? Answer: 3.5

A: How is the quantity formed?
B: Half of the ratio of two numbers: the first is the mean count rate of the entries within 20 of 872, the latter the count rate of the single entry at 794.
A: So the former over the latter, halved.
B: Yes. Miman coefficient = 0.602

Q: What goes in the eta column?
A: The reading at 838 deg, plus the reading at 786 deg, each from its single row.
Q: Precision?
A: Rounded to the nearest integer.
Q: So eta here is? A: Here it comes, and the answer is 125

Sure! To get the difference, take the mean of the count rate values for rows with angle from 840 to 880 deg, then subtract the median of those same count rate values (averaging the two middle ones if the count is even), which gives 0.17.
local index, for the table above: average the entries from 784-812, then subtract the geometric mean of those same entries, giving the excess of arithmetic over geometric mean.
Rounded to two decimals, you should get 0.11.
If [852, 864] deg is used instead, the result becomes 0.00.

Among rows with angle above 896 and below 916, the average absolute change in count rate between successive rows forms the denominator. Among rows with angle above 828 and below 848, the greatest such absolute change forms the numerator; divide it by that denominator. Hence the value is 1.4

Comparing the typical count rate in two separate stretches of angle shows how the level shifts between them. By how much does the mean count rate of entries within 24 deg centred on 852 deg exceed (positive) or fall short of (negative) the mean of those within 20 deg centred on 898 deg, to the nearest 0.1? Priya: -1.5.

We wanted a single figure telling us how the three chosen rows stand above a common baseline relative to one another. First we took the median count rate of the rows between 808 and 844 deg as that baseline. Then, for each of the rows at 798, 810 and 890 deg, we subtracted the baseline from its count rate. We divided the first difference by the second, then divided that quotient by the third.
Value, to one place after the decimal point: 2.9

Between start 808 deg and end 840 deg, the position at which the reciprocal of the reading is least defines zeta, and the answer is 822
